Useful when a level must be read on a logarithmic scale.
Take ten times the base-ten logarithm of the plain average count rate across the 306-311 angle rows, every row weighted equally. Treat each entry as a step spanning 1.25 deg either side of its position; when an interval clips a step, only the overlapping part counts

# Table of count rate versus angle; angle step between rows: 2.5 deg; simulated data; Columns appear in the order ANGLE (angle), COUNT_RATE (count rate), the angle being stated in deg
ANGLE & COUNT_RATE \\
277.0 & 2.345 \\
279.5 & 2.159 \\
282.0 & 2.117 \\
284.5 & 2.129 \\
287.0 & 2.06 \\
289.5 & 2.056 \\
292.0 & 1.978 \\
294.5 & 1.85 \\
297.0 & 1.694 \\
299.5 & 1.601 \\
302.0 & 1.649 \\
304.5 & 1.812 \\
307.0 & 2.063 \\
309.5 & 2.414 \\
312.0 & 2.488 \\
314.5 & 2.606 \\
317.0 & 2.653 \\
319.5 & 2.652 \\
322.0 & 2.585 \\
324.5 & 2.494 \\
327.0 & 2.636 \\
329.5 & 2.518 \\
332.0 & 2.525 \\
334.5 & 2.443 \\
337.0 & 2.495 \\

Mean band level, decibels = 3.5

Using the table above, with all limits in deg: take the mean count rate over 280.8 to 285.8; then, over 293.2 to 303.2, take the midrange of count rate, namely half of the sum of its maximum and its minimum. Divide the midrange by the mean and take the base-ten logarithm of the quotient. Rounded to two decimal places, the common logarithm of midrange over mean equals -0.09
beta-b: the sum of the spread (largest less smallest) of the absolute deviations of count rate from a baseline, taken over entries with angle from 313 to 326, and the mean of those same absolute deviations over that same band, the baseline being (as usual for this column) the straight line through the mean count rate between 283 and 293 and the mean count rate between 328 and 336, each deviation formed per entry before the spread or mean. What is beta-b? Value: 0.46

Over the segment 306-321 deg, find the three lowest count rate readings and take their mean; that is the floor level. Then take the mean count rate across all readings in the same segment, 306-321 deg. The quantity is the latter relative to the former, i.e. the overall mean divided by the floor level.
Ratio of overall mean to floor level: 1.07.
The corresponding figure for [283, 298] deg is 1.07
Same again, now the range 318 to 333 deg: 1.02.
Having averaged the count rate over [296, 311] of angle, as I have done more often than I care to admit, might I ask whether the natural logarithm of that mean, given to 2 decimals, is 0.63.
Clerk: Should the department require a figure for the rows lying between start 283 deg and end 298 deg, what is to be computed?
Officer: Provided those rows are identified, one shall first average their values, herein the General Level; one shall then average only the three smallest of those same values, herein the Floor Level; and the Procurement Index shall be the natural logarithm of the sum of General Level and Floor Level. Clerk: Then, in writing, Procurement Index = 1.3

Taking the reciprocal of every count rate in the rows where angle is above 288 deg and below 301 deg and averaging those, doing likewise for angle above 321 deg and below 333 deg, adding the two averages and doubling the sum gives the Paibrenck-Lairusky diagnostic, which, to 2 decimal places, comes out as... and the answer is 1.88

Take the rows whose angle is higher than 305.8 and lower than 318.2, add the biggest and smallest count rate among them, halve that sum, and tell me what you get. 2.36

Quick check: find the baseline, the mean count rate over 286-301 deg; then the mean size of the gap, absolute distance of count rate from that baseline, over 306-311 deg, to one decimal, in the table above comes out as 0.4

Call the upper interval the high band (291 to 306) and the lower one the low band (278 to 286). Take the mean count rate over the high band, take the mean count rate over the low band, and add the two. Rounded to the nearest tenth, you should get 3.9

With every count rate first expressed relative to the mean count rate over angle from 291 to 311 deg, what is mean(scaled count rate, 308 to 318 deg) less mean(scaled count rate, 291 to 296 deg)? 0.33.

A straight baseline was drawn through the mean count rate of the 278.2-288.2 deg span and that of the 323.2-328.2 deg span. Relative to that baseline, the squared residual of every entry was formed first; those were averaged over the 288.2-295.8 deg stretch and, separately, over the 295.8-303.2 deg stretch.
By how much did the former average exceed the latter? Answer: -0.3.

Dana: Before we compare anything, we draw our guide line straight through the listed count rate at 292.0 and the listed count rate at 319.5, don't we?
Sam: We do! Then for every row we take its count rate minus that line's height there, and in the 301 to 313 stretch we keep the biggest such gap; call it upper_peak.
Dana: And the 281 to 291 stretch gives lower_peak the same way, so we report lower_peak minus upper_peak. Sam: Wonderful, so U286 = 0.4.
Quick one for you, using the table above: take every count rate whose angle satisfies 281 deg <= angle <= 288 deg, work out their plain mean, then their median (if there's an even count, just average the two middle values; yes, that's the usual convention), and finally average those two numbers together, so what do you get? 2.1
